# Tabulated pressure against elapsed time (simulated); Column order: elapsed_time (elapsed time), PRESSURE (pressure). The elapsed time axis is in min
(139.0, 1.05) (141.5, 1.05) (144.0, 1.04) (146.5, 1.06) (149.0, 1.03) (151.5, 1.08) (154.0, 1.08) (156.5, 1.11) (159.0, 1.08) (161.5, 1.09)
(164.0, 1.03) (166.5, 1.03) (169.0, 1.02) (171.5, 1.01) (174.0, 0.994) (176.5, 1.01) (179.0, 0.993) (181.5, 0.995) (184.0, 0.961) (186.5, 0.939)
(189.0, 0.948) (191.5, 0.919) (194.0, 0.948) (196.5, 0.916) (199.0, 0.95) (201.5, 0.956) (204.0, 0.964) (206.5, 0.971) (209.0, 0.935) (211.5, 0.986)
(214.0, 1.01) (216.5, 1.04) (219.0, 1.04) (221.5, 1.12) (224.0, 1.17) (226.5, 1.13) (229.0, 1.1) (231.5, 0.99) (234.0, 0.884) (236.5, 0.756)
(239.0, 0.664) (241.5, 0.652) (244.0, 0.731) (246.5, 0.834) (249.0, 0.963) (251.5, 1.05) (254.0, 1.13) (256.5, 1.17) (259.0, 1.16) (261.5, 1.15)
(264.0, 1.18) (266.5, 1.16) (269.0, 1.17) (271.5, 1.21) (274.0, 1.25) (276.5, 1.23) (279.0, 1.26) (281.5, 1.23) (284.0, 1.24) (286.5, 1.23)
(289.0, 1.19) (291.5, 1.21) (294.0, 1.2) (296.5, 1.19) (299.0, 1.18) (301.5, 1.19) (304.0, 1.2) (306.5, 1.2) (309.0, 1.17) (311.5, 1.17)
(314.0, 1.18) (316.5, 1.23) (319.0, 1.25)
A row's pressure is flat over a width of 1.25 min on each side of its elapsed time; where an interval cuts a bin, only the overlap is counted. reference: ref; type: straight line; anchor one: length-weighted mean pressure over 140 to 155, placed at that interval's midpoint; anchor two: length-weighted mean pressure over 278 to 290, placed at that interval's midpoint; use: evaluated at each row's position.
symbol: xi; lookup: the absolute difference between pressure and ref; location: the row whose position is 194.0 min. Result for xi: 0.17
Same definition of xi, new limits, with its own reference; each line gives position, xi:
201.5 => 0.17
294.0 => 0.04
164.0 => 0.05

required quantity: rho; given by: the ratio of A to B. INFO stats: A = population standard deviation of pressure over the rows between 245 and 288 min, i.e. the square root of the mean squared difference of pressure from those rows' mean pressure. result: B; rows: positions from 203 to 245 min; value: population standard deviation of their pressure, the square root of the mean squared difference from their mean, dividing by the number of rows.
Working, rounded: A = 0.11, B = 0.156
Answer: 0.7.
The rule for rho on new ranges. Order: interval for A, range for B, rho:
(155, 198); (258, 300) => 1.7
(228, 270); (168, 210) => 6.0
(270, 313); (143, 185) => 0.7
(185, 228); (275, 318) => 2.9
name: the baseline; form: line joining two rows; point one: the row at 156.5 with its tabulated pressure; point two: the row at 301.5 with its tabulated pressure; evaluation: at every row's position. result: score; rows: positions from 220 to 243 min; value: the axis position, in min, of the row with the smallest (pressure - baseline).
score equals 241.5 min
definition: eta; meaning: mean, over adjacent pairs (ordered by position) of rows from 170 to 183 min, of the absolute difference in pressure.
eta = 0.013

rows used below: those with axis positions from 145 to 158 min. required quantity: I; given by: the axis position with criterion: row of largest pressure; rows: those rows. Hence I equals 156.5 min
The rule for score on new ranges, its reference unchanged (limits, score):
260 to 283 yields 261.5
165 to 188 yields 186.5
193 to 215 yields 196.5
